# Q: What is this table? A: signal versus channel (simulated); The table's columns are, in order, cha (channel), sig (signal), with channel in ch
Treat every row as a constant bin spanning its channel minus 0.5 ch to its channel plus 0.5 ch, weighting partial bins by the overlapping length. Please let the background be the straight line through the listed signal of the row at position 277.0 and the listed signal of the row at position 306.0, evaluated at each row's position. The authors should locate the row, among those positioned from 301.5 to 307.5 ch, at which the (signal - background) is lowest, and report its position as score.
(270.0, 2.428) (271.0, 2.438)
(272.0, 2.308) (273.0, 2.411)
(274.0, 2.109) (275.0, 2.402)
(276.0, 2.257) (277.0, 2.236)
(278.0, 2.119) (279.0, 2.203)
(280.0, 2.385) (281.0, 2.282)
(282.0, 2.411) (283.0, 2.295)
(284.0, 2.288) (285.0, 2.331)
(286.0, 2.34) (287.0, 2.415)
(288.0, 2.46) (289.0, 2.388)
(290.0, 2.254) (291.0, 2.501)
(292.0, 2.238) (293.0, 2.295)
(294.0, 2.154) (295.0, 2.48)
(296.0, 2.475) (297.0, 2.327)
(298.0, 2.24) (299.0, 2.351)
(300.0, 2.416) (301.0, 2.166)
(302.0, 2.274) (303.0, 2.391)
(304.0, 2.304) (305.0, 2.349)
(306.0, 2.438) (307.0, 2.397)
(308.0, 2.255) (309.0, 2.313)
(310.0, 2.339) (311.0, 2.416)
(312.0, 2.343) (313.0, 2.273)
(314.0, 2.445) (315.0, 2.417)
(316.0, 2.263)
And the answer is 302.0 ch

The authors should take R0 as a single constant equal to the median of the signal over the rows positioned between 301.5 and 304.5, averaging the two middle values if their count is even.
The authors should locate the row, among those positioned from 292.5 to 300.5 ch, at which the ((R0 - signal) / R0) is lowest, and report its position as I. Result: 295.0 ch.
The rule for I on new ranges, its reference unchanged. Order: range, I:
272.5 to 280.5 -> 273.0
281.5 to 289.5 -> 288.0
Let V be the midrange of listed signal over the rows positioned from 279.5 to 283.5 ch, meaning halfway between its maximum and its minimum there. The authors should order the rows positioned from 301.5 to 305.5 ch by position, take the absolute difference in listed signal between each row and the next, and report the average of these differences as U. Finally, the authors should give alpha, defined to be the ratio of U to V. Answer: 0.035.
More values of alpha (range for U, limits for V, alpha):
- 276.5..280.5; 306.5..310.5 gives 0.055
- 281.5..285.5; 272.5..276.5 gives 0.024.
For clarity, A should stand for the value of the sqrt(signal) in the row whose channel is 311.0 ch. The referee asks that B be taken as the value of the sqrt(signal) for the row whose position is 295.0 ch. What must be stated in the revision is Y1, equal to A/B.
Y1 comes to 0.99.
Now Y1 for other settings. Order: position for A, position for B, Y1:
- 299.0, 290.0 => 1.02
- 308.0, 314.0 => 0.96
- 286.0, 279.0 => 1.03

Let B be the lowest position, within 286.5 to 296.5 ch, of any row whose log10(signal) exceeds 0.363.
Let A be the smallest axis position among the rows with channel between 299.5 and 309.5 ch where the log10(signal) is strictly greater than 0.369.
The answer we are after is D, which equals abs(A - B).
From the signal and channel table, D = 13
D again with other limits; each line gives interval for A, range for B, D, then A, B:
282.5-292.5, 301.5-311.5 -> 17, 286.0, 303.0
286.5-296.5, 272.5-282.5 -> 14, 287.0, 273.0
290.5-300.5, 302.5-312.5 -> 12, 291.0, 303.0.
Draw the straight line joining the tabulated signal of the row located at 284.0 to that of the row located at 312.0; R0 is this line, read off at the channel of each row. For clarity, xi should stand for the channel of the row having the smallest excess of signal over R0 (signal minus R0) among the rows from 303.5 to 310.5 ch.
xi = 308.0 ch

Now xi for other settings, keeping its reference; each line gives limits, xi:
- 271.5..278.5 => 274.0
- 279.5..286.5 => 281.0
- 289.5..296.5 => 294.0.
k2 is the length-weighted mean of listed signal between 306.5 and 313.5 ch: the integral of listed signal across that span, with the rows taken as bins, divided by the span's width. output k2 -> 2.33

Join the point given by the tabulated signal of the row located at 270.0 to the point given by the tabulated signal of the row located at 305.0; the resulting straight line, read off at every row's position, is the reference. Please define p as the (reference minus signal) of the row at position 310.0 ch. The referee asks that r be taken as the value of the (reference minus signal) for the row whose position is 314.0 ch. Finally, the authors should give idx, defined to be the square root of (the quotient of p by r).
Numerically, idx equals 0.11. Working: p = -0.001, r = -0.12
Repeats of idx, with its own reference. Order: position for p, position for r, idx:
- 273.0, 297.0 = 0.51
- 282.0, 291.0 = 0.29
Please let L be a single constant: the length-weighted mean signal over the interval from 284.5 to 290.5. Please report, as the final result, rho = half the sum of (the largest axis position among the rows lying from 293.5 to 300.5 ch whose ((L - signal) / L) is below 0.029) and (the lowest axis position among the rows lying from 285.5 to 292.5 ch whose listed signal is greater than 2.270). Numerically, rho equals 293.0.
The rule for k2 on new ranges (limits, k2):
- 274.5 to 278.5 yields 2.25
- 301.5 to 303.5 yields 2.33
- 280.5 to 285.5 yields 2.32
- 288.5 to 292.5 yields 2.35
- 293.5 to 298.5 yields 2.34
